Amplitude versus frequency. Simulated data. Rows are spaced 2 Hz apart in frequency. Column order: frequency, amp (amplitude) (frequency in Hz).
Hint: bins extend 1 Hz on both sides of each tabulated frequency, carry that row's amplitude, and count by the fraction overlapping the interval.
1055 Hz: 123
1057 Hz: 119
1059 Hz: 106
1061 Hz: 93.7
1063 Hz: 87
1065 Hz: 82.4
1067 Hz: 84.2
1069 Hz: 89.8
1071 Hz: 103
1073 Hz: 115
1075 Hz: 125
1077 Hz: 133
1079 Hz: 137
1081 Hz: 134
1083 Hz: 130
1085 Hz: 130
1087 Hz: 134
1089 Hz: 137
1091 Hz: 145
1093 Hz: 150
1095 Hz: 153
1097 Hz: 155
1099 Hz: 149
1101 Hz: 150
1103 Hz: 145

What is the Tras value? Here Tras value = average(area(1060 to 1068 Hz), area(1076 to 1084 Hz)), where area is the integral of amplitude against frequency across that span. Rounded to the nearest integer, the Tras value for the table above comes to 881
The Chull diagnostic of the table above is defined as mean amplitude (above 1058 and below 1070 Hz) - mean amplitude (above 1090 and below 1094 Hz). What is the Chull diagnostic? -57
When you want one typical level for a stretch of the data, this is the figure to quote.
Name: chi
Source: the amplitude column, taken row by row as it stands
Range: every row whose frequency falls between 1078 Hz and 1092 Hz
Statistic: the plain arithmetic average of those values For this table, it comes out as 135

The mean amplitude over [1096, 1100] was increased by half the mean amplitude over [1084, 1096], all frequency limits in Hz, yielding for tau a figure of 223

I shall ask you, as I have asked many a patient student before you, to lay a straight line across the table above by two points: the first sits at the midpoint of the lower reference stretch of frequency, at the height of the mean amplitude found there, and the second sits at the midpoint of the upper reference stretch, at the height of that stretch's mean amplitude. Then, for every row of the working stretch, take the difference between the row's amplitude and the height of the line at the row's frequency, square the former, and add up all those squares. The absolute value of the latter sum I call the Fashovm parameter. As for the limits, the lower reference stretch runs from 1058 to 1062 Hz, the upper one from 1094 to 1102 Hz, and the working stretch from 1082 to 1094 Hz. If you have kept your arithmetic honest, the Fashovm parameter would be 65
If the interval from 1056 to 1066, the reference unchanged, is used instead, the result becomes 1530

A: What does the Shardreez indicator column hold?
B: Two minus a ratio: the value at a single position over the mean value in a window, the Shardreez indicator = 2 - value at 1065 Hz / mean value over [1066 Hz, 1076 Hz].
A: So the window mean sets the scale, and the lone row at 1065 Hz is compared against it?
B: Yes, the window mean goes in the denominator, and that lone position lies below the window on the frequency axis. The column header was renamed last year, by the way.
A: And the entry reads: 1.20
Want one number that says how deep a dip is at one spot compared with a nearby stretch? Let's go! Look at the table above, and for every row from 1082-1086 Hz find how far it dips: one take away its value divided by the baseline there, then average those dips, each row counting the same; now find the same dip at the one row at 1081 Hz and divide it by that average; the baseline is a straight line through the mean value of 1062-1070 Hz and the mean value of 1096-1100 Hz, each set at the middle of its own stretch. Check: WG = 2.6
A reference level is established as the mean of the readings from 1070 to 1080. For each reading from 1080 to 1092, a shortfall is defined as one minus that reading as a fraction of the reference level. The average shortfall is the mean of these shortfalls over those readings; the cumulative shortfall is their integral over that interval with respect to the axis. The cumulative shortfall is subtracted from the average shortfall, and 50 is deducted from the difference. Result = -48.9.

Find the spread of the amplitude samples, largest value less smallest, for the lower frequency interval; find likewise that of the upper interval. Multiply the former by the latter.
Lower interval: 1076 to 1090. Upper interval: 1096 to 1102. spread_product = 42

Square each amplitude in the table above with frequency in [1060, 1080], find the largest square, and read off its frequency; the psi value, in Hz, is 1079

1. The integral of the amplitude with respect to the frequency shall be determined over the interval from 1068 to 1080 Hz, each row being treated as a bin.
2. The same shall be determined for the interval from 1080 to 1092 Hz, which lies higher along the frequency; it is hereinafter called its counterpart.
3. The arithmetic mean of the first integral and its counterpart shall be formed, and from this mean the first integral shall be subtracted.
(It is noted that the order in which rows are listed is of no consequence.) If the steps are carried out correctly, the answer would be 107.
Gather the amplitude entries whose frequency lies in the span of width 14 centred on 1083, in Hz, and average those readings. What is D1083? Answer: 134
